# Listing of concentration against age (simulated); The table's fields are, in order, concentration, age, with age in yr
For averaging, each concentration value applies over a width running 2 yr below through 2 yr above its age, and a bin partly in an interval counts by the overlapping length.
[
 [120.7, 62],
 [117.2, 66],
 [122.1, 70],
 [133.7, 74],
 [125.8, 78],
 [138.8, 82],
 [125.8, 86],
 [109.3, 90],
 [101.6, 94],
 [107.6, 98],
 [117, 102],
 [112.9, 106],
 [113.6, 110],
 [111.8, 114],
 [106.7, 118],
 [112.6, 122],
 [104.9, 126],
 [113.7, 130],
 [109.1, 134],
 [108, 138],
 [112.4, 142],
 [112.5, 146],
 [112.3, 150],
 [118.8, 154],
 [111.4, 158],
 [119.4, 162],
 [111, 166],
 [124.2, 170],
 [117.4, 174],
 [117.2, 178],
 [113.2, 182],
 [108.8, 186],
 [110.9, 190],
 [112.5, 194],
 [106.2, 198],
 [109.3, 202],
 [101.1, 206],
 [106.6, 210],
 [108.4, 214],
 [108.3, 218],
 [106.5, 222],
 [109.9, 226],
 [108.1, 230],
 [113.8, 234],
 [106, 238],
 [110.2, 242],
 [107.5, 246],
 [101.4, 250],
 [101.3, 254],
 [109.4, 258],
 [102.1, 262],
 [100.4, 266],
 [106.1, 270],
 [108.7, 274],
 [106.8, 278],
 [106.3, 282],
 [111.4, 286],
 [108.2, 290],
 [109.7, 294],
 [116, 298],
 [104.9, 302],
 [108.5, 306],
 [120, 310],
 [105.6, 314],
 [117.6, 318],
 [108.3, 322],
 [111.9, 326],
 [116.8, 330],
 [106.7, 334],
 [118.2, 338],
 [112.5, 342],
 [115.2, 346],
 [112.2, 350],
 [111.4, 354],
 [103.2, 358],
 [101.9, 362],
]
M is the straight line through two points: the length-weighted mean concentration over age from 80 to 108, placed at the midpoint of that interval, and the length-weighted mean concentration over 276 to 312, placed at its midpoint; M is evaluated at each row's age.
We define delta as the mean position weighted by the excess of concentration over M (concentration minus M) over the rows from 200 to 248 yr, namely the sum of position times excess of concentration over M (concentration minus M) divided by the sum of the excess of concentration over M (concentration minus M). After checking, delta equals 219.3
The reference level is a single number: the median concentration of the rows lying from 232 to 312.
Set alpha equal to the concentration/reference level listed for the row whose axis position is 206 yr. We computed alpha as 0.94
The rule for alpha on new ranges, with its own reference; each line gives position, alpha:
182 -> 1.05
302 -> 0.97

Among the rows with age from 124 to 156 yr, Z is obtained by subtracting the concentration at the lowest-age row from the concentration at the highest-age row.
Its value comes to 14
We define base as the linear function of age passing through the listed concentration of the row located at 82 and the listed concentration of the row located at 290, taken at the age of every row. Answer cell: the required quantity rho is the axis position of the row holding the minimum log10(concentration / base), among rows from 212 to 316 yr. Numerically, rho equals 250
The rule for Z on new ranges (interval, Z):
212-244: 2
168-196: -12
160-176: -2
